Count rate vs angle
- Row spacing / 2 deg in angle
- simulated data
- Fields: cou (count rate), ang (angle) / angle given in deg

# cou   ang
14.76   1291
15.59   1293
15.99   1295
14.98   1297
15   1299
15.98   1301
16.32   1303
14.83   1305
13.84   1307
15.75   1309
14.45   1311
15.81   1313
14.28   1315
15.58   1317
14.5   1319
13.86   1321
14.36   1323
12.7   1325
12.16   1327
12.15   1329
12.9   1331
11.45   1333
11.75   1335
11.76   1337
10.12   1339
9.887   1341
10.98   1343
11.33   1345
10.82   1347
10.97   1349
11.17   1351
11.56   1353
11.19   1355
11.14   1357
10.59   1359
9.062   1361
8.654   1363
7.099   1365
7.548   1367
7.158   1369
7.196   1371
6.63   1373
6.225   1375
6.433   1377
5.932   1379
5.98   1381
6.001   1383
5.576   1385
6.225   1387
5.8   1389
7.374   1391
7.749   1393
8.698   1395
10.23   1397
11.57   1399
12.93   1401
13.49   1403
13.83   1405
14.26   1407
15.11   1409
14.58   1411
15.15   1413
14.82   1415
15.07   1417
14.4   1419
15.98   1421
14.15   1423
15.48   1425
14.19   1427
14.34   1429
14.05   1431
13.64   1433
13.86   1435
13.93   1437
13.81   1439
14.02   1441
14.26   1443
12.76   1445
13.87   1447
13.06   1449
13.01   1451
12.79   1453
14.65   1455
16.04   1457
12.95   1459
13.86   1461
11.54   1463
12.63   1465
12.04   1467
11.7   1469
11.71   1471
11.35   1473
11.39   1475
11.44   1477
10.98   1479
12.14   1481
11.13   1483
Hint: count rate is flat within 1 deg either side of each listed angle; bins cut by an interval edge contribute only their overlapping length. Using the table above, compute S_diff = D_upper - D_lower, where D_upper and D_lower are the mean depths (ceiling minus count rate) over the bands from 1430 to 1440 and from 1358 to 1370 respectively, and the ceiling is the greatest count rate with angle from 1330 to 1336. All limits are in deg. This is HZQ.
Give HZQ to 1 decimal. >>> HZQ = -5.5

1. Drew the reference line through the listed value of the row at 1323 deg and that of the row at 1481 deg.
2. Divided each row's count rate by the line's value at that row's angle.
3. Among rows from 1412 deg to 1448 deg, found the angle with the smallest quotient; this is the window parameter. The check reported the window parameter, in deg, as 1445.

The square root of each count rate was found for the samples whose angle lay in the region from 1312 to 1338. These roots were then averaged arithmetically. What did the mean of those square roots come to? 3.65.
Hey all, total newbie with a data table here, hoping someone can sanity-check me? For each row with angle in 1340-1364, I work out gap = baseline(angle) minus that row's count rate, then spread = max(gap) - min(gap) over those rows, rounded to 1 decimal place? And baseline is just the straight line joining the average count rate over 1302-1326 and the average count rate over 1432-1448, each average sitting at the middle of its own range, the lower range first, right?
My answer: 2.8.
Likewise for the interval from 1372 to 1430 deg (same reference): 10.7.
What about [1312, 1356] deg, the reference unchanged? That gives 5.7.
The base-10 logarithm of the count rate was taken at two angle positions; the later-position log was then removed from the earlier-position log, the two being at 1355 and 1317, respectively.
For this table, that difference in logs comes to 0.14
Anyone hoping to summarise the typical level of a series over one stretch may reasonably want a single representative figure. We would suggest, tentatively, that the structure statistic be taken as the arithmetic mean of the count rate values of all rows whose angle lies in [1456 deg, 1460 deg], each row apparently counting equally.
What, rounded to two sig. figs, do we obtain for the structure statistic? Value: 14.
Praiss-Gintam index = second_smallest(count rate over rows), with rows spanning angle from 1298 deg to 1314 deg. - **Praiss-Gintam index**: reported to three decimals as 14.450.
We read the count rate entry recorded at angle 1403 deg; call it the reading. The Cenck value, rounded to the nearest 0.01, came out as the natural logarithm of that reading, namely 2.60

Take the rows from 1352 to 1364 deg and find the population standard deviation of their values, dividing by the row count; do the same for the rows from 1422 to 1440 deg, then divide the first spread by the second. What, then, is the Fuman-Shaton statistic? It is 2.2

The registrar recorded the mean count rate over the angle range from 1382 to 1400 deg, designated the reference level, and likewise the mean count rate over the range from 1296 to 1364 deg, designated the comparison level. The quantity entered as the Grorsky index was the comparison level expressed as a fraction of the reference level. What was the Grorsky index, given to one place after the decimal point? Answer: 1.7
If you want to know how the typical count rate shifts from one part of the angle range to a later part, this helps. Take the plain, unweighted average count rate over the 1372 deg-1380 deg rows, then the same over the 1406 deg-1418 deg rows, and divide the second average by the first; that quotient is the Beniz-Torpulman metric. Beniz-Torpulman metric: 2.4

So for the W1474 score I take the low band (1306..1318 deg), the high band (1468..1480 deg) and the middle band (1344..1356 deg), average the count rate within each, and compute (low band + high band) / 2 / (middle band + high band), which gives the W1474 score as 0.58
